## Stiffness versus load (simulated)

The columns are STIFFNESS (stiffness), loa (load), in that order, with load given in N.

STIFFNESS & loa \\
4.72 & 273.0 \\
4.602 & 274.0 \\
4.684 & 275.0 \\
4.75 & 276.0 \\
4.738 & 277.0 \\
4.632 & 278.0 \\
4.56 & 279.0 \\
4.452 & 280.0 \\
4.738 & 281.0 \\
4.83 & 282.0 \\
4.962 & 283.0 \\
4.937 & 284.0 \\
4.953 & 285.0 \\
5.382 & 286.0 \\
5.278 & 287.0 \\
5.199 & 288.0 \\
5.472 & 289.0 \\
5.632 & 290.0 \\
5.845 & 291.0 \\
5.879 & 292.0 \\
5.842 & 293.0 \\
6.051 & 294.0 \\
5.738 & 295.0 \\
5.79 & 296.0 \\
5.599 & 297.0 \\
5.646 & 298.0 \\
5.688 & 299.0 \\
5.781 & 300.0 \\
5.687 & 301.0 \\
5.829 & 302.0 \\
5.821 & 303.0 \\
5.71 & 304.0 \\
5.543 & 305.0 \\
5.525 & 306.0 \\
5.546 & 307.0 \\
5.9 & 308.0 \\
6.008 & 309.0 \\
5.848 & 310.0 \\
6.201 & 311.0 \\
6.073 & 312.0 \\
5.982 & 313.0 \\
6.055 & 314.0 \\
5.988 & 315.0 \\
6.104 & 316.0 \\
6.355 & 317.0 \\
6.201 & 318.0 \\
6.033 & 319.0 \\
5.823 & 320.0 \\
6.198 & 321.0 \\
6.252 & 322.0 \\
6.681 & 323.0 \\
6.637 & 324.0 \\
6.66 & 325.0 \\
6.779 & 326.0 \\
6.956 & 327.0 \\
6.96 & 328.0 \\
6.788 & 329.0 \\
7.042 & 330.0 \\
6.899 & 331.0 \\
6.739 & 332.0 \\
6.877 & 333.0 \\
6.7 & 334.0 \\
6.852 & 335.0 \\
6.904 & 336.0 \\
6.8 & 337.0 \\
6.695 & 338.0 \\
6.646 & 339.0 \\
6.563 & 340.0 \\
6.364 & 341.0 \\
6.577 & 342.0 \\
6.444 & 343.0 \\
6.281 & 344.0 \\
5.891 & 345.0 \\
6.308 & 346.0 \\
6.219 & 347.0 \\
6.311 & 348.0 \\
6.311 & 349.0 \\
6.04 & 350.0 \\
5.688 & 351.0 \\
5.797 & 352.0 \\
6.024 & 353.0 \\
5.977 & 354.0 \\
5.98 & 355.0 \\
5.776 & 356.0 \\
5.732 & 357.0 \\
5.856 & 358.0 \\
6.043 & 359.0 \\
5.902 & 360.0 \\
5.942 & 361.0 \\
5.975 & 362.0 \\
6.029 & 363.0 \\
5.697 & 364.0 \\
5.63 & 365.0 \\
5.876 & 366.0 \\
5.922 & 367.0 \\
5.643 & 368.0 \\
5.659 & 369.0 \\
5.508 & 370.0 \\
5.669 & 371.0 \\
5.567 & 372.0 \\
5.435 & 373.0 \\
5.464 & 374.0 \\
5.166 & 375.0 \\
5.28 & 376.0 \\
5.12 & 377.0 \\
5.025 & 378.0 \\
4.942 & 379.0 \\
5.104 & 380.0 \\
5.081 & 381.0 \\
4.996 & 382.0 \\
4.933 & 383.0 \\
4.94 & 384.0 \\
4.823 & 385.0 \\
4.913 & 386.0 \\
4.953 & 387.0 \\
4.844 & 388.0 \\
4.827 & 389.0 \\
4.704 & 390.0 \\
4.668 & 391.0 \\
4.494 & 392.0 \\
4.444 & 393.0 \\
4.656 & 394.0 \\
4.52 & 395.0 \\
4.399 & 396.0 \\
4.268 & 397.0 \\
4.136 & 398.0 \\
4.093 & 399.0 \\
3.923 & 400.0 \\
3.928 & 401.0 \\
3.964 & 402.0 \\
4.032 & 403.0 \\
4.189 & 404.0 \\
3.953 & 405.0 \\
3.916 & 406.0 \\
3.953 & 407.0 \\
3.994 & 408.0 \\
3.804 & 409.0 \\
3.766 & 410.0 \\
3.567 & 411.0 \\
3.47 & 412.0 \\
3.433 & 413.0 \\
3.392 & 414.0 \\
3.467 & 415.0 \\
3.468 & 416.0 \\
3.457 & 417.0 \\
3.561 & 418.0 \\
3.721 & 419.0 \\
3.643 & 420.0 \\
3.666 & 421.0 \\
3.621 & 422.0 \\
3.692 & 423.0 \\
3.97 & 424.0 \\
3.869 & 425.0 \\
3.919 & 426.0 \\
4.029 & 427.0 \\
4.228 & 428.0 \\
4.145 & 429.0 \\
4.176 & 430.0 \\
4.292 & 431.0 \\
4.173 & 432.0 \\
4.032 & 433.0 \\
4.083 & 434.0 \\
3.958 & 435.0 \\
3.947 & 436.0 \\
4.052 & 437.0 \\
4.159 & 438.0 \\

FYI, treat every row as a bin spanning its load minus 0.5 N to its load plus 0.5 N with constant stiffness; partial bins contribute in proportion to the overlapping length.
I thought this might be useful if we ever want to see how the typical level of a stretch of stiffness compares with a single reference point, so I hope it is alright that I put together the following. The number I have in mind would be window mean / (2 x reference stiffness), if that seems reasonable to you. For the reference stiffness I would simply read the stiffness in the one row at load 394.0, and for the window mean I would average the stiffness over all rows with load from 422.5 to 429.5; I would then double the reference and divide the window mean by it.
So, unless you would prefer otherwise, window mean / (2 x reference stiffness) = 0.43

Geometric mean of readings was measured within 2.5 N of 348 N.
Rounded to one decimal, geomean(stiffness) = 6.2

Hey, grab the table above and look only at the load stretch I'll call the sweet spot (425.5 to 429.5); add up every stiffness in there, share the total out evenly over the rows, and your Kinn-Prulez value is 4.1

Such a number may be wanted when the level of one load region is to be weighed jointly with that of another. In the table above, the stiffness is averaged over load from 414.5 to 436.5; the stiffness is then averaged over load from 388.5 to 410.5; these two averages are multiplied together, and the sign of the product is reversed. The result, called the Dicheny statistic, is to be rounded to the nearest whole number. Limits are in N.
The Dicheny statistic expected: -16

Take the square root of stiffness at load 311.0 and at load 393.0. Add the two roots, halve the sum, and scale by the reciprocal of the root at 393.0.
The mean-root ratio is 1.09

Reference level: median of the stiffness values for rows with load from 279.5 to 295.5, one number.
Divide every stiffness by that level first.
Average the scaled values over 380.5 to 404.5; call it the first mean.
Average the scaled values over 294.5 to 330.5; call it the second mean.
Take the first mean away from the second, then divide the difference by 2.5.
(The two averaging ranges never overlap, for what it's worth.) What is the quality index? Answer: 0.12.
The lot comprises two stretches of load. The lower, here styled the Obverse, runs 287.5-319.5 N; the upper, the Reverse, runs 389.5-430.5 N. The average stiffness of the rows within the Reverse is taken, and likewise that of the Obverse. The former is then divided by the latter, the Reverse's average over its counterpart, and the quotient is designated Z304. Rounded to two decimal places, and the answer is 0.68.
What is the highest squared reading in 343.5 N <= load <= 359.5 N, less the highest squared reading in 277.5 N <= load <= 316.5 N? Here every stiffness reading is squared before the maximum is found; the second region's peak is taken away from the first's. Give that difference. 1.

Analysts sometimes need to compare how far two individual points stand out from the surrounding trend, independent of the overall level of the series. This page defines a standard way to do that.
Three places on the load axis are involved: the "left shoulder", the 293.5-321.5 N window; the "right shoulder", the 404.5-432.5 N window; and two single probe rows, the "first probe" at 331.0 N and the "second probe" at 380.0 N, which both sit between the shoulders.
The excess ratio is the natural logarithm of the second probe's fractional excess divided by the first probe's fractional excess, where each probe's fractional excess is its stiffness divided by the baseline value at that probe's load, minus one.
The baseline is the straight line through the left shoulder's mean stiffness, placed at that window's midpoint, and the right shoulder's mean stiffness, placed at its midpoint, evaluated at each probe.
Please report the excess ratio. -0.73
